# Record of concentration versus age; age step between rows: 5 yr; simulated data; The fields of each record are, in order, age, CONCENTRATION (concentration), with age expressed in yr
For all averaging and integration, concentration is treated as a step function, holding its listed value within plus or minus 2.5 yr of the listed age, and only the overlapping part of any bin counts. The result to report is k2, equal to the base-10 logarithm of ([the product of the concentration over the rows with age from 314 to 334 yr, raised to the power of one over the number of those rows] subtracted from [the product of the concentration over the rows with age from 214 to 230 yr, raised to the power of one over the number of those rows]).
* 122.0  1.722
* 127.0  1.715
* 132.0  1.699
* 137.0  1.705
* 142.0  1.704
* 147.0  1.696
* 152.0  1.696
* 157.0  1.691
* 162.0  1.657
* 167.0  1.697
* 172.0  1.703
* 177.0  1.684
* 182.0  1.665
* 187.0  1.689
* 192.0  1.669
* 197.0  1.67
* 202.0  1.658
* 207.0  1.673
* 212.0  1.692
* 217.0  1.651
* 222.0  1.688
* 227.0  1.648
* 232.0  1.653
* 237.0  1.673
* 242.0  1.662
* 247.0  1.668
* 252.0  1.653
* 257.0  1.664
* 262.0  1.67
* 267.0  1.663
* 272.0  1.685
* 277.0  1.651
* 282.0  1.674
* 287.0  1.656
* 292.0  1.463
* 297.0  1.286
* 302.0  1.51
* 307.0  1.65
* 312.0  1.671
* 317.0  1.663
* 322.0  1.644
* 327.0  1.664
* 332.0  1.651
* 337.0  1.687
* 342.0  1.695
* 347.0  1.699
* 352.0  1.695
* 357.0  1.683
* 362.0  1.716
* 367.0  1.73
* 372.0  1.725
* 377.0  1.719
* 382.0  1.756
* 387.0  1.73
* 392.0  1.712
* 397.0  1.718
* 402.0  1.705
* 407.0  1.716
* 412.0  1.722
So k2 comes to -2.2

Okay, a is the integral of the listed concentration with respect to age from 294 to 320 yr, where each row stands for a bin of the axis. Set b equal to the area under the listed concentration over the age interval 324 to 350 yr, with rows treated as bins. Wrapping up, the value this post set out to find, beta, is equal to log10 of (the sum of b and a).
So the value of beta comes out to 1.925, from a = 40.5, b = 43.6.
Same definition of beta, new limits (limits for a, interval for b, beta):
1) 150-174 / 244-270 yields 1.923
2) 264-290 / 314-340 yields 1.937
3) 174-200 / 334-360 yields 1.942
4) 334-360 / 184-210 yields 1.942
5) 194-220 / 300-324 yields 1.917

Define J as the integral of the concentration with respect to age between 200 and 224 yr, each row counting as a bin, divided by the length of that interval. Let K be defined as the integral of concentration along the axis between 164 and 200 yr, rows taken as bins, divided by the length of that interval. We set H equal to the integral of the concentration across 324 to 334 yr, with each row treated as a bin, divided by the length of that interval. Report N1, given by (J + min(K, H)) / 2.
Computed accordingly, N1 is 1.66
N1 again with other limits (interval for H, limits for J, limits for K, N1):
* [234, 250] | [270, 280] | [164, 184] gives 1.67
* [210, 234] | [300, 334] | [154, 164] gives 1.65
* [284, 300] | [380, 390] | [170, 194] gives 1.61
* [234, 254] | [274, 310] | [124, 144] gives 1.61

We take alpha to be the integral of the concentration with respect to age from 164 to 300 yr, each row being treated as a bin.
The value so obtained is 224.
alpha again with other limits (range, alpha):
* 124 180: 95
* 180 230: 84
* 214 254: 66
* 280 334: 86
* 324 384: 102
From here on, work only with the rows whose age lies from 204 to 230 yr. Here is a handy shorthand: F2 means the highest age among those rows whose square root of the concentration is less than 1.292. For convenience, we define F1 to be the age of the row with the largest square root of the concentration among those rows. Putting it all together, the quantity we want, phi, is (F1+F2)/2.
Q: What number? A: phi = 219.5 yr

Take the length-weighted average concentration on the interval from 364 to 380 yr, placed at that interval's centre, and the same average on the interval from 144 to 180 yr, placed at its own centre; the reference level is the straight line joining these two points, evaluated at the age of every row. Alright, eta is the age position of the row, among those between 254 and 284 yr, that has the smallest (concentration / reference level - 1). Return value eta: 277.0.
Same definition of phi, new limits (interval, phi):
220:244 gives 232.0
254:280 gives 274.5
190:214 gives 207.0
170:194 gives 182.0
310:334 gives 322.0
